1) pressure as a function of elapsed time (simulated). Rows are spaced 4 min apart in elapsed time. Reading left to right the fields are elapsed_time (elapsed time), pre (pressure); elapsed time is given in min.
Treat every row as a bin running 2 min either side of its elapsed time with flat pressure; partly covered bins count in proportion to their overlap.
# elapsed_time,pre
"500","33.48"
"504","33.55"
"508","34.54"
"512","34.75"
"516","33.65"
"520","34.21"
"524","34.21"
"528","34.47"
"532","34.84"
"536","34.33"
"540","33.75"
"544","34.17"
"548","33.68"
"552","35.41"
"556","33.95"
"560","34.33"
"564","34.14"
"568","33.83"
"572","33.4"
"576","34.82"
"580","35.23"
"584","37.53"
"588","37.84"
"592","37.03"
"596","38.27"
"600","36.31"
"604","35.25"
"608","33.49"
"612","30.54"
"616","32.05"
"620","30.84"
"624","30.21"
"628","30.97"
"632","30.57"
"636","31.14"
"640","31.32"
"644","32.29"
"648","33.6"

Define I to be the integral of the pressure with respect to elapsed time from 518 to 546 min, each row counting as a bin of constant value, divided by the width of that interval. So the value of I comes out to 34.3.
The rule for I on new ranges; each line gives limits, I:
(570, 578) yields 34.1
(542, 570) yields 34.2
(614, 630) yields 31.0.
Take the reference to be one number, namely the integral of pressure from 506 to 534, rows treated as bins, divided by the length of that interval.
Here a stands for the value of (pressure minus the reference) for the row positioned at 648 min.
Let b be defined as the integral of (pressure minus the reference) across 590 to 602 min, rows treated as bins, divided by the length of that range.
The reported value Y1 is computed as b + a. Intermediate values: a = -0.8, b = 2.8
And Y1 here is 2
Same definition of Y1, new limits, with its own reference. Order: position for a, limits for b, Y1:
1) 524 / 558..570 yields 0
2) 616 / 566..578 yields -3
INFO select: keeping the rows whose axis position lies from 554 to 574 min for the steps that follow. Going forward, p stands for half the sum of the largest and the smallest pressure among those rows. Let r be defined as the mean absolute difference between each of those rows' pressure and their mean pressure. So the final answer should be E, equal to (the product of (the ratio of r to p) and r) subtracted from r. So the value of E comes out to 0.250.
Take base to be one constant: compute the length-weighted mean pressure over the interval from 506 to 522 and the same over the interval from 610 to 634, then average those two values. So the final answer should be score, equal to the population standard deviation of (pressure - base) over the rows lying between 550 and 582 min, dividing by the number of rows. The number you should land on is 0.7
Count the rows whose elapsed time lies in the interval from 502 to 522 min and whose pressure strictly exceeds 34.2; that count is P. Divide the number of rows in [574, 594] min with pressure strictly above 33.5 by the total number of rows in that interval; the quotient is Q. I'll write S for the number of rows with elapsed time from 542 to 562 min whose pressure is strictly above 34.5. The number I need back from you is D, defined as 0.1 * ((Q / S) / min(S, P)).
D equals 0.100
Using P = 3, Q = 1.0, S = 1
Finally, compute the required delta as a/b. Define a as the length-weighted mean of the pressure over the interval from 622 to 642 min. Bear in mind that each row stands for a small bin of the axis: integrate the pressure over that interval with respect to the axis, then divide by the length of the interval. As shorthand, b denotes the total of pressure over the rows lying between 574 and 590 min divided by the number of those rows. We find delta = 0.85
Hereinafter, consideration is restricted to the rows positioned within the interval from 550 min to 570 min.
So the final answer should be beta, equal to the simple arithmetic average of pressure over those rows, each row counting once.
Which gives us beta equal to 34.3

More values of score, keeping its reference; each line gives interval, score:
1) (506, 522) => 0.4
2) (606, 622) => 1.2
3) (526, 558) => 0.5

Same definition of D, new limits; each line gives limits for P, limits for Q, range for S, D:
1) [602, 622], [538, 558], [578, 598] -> 0.020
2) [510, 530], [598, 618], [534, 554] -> 0.040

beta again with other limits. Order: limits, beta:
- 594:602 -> 37.3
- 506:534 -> 34.4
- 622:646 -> 31.1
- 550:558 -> 34.7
